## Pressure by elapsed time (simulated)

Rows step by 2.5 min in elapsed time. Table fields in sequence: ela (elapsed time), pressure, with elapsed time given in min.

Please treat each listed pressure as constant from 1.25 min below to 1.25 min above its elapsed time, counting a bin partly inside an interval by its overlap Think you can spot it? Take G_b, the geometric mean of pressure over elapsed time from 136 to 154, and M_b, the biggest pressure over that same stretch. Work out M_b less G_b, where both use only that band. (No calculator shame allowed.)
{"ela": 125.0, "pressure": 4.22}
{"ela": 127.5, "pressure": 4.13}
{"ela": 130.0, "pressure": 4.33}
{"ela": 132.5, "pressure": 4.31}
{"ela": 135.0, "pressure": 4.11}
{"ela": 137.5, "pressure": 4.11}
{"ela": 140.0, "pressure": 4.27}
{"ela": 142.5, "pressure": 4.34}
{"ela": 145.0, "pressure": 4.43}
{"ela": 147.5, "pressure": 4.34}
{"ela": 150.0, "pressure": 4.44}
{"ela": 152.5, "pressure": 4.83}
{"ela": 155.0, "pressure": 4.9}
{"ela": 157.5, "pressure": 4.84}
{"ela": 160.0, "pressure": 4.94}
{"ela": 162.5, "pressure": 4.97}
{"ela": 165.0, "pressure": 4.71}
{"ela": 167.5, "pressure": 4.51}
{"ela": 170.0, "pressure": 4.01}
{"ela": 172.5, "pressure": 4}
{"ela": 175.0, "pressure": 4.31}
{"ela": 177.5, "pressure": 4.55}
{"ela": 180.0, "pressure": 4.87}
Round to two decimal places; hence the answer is 0.44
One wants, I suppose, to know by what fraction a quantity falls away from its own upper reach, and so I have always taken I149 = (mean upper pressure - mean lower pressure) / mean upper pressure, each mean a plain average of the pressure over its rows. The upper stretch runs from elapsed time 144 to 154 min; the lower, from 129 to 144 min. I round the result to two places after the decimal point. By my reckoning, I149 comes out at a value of 0.06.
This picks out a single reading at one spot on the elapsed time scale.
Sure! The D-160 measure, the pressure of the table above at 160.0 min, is 4.94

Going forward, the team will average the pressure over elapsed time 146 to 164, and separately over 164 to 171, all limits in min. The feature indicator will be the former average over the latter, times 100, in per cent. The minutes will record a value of 108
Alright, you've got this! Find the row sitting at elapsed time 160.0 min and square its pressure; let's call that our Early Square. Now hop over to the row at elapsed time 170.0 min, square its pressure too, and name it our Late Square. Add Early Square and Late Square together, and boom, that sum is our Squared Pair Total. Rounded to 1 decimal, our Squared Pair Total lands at 40.5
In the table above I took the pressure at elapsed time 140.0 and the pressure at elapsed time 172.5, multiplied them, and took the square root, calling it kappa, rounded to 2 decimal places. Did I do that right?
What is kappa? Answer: 4.13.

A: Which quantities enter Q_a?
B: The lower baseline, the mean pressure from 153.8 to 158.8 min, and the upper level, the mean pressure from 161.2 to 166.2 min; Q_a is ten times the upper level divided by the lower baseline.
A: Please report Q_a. 9.9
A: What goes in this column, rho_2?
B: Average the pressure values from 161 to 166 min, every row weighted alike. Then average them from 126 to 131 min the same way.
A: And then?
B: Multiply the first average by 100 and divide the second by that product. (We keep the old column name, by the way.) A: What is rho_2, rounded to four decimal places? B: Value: 0.0087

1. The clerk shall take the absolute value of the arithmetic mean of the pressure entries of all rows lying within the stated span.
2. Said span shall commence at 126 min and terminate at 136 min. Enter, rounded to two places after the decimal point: 4.22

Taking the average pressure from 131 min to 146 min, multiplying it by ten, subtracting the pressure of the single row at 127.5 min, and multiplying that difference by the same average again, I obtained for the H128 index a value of 164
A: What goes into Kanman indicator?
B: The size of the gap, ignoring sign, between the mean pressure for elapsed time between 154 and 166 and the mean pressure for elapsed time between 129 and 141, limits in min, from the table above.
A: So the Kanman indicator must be 0.65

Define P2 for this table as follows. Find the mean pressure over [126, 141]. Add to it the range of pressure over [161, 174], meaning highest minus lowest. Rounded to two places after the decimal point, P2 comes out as 5.18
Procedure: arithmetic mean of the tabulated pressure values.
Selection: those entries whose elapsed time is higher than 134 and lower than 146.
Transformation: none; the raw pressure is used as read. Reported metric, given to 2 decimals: 4.25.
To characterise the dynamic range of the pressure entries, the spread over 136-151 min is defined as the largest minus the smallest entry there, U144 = 0.33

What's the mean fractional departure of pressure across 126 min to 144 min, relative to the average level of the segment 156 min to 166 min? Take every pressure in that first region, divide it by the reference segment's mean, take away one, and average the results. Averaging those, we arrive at -0.13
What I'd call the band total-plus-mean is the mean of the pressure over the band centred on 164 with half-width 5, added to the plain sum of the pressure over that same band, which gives 23.9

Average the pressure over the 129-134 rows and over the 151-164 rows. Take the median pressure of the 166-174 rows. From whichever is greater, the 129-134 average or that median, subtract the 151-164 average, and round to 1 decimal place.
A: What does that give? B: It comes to -0.6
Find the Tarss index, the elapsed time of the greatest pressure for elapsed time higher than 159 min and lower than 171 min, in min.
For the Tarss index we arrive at 162.5 min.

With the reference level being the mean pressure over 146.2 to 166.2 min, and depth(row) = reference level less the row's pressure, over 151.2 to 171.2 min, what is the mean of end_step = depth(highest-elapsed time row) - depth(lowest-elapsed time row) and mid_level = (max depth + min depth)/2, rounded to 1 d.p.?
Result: 0.5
